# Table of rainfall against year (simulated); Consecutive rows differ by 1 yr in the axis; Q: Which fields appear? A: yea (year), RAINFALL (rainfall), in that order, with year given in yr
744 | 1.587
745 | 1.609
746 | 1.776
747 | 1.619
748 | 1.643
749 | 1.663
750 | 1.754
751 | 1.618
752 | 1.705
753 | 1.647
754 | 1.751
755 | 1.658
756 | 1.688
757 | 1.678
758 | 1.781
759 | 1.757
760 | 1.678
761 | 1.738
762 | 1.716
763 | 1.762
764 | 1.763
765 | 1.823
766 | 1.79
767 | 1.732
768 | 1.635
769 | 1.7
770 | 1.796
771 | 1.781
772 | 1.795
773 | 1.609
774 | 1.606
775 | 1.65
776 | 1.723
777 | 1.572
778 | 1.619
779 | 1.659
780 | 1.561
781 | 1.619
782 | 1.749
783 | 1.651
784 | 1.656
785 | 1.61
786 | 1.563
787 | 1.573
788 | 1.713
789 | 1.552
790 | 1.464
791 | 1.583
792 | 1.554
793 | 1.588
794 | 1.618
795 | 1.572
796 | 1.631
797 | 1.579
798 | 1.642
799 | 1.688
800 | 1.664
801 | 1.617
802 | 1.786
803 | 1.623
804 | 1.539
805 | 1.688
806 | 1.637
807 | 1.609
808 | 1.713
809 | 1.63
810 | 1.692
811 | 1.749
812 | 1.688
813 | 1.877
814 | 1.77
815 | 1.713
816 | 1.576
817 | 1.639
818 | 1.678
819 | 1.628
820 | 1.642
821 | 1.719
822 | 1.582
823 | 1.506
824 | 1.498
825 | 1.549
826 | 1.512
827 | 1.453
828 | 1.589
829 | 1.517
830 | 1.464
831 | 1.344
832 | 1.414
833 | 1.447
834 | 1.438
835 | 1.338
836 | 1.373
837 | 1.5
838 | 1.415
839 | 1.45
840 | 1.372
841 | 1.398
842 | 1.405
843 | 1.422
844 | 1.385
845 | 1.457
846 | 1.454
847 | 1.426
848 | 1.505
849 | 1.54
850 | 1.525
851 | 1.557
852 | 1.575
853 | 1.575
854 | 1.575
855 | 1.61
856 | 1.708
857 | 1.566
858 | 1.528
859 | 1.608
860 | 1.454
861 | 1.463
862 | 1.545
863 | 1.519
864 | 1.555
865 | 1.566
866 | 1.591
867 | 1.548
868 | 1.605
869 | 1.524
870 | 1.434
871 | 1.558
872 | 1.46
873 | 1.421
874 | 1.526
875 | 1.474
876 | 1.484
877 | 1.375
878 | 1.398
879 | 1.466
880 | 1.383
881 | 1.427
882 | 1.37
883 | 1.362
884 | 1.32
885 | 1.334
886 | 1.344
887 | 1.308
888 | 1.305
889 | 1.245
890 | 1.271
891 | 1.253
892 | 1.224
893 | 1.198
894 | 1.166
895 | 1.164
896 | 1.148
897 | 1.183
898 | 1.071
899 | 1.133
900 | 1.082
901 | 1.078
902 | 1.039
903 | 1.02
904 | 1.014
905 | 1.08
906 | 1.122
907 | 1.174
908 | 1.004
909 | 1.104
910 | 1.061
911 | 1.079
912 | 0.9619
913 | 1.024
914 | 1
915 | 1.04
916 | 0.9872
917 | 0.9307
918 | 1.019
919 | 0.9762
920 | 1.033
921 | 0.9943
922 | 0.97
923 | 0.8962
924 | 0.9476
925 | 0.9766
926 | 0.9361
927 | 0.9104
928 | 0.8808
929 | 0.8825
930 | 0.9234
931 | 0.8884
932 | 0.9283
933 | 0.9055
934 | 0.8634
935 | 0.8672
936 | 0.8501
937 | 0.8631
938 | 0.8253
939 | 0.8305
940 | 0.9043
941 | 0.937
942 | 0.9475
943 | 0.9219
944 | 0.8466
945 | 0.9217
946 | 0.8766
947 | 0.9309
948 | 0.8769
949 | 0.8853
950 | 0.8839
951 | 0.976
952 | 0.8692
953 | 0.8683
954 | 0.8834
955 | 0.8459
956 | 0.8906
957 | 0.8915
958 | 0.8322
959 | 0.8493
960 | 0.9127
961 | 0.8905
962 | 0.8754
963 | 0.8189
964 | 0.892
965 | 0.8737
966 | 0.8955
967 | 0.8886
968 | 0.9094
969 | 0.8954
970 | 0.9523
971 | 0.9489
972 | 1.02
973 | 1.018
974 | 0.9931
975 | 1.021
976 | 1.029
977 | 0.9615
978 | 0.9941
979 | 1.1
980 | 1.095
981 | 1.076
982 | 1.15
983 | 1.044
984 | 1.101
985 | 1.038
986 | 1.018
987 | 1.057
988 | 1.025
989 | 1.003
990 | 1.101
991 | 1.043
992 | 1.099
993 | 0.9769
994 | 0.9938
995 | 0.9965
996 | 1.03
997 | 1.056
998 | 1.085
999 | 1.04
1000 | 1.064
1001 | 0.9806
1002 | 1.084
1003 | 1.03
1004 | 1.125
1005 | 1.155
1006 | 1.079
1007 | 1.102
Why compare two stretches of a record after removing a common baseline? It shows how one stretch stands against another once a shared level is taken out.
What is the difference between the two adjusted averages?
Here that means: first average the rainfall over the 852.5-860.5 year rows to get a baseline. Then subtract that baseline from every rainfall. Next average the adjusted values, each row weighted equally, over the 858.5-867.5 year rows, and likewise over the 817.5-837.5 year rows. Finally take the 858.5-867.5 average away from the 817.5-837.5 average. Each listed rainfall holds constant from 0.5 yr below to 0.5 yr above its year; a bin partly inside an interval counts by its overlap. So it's 0.0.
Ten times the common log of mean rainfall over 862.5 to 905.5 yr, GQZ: 1.2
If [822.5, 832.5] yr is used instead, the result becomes 1.7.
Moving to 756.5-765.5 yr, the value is 2.4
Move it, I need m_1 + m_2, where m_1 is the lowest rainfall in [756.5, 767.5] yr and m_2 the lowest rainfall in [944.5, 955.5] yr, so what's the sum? 2.52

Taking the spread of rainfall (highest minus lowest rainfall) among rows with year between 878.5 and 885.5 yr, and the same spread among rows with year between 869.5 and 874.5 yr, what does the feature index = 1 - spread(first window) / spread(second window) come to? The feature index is -0.1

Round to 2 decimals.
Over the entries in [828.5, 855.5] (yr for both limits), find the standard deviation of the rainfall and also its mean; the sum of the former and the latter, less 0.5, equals 1.04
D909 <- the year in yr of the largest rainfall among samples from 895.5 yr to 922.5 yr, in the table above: 897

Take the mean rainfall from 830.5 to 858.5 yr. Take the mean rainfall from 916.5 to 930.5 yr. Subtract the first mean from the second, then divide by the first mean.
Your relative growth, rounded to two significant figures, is -0.36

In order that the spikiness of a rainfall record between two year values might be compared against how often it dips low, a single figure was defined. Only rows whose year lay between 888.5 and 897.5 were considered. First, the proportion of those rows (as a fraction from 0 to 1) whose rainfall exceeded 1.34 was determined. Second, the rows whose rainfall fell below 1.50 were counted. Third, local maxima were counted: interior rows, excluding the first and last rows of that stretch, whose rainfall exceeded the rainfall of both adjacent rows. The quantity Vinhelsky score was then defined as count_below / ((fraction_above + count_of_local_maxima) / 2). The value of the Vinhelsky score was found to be 18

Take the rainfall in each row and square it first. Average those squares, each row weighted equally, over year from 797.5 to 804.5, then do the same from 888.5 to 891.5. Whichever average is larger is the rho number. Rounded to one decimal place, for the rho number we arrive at 2.7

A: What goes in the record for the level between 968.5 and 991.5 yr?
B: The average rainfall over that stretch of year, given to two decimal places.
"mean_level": 1.03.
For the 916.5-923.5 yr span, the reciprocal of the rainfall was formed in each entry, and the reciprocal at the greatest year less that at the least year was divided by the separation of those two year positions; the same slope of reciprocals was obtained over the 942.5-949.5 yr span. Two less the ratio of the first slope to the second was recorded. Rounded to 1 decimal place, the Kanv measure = 1.1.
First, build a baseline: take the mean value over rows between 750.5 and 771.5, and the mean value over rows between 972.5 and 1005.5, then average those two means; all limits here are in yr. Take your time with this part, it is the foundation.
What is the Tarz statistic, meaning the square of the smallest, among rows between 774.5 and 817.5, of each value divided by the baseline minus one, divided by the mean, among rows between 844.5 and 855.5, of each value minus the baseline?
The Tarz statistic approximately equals 0.02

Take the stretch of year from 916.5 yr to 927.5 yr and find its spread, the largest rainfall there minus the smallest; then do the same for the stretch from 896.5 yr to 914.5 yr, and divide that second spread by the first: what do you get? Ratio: 1.6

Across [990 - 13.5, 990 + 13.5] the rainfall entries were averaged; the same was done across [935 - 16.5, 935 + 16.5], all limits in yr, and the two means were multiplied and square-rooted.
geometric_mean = 0.98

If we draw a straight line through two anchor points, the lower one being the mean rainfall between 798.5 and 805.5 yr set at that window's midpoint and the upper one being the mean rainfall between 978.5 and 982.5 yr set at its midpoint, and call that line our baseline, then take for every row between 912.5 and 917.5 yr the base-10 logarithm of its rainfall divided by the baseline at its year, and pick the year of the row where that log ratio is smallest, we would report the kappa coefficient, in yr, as 917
